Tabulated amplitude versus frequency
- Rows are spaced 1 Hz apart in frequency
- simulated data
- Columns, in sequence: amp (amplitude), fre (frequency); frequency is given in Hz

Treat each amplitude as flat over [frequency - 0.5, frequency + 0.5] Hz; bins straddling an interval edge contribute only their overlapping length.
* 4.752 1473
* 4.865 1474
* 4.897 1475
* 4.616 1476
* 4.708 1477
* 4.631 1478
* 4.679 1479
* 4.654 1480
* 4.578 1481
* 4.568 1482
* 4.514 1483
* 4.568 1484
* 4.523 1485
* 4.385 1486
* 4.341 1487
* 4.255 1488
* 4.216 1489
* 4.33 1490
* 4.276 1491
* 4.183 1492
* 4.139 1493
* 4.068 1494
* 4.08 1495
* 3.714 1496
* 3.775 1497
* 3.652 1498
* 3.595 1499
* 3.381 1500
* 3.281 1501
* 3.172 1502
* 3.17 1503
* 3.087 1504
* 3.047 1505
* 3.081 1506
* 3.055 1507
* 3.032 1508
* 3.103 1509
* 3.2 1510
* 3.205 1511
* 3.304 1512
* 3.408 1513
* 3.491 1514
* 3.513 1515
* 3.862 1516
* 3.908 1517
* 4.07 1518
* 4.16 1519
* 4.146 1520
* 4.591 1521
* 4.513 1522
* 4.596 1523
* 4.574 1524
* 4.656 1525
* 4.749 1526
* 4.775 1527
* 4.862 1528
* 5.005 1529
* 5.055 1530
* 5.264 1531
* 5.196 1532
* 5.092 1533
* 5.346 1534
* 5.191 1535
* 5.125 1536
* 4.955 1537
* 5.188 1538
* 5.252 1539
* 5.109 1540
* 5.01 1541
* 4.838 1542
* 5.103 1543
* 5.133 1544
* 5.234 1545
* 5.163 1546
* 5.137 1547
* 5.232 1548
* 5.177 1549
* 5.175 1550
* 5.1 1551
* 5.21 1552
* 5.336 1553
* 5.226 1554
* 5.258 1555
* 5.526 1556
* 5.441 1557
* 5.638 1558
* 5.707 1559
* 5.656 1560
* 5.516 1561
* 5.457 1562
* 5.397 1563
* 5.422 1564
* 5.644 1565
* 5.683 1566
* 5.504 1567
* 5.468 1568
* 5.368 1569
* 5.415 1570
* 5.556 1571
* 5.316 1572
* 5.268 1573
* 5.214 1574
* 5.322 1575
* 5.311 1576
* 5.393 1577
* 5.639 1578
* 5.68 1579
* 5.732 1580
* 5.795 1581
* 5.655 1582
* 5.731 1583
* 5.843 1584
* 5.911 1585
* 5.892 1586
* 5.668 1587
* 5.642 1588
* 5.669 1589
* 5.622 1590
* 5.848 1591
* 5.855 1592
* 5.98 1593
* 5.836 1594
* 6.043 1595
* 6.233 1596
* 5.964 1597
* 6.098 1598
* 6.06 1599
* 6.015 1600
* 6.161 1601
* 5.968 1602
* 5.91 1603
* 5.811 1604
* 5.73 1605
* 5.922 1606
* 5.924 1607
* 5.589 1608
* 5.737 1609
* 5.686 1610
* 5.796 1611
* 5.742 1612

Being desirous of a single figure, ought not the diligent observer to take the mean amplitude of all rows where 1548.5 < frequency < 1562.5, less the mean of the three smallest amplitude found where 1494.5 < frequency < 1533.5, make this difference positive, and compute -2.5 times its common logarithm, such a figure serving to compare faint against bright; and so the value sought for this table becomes -0.92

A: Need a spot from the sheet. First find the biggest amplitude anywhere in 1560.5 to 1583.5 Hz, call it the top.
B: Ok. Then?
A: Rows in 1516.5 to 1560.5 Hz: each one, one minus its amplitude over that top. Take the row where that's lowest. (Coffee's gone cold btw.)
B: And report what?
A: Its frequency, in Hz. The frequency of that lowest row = 1559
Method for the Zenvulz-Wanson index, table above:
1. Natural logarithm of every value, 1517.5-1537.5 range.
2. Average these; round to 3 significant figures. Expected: 1.56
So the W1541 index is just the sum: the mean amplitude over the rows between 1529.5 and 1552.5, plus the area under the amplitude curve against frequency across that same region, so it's 123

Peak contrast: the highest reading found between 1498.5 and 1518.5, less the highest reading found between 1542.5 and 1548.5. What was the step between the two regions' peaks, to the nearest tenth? -1.2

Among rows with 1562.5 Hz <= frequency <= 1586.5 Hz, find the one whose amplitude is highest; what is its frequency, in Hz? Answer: 1585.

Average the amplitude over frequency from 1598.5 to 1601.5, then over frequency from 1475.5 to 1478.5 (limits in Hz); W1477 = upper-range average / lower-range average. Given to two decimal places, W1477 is 1.31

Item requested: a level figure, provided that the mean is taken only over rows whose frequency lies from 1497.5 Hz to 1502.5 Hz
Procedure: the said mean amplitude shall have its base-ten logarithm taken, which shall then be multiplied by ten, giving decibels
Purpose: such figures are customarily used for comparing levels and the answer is 5.3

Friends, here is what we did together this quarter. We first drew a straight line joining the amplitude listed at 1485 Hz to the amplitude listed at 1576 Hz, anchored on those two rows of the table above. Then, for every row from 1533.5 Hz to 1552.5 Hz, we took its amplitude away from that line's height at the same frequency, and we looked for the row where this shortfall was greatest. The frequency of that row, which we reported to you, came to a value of 1542 Hz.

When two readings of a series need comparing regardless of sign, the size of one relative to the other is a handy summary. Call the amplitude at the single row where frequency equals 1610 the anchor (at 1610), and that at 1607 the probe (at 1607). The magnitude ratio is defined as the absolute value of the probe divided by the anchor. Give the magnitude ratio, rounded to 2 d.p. 1.04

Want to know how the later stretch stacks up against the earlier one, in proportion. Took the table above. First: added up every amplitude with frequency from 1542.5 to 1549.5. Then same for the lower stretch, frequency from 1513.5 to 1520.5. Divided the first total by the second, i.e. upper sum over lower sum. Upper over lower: 1.33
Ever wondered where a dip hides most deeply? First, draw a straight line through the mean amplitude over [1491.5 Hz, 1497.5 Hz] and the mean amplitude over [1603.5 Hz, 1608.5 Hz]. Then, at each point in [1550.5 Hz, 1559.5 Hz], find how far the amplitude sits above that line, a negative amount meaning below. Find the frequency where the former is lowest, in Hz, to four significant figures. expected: 1551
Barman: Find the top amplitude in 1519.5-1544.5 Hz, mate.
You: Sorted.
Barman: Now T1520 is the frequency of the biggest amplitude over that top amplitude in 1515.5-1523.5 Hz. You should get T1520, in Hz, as 1523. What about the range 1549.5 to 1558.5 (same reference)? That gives 1558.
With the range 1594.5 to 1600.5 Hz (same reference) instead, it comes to 1596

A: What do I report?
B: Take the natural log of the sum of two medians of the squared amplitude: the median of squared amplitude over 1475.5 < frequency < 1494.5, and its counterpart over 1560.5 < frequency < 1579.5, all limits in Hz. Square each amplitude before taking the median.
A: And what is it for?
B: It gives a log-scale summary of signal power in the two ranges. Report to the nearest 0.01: 3.91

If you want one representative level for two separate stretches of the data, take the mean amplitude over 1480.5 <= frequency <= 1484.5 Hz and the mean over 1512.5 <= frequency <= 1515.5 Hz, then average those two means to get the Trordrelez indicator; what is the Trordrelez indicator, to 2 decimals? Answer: 4.01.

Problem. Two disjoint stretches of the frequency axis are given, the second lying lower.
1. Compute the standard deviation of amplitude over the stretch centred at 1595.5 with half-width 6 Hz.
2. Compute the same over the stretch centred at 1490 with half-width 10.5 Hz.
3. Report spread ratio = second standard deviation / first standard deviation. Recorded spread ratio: 2.2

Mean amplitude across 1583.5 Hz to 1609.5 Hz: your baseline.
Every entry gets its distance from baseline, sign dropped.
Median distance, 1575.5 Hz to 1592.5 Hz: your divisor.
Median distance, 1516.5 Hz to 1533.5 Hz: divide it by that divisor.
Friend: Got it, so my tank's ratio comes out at 6.1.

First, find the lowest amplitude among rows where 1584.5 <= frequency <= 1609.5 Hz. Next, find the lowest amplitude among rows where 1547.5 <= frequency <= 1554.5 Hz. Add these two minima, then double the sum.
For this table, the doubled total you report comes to 21.4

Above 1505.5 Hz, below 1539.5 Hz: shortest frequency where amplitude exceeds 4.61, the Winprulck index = 1525 Hz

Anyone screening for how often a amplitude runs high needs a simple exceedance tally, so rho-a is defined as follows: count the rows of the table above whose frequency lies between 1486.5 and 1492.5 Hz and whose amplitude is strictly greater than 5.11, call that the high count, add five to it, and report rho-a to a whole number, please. 5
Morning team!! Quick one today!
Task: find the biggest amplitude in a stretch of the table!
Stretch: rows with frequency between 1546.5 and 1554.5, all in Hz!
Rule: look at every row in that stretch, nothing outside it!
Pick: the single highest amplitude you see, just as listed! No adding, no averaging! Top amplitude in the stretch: 5.336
